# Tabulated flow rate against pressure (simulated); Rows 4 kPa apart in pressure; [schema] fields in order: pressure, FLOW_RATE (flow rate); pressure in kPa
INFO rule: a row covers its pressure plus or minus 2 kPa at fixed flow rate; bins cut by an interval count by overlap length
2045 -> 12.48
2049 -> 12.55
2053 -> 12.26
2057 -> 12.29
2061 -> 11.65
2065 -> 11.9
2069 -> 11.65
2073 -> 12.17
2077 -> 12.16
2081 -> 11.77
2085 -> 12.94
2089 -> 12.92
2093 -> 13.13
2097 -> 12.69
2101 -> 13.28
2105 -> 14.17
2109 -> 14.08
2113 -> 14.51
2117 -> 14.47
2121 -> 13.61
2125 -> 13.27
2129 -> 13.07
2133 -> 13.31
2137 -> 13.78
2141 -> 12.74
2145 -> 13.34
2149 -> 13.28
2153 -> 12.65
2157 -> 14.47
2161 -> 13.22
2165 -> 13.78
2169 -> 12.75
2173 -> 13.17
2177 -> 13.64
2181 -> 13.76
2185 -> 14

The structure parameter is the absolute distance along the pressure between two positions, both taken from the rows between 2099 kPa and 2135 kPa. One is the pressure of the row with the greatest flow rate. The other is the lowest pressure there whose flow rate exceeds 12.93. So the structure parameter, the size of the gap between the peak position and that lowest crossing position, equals 12 kPa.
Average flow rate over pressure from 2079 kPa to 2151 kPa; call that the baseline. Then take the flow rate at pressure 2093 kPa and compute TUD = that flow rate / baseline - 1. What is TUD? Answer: -0.02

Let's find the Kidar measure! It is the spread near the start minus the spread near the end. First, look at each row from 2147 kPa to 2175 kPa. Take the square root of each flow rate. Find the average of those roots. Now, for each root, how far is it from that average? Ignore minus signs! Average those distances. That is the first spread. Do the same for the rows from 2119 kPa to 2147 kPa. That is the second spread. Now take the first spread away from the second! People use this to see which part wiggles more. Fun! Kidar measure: -0.029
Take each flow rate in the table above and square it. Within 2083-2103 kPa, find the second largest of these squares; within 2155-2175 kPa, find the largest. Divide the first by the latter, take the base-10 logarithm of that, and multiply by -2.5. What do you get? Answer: 0.21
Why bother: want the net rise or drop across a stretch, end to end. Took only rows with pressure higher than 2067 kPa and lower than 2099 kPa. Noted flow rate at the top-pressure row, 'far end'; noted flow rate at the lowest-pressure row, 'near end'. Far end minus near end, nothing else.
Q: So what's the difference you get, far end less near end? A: 1.0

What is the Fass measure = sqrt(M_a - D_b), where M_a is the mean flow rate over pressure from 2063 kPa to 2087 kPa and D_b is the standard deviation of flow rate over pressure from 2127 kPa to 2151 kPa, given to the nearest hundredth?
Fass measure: 3.43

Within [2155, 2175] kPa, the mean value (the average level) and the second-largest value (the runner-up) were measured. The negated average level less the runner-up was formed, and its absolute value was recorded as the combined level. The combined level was 27.3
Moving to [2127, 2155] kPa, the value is 26.5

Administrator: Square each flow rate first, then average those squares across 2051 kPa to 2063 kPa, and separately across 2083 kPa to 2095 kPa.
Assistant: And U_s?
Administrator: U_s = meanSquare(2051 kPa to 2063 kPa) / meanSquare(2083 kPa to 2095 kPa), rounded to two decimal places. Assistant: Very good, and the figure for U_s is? 0.86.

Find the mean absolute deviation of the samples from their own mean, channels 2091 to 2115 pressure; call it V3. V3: 0.61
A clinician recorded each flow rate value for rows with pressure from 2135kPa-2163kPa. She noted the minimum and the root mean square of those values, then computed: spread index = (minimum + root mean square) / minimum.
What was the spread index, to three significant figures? 2.06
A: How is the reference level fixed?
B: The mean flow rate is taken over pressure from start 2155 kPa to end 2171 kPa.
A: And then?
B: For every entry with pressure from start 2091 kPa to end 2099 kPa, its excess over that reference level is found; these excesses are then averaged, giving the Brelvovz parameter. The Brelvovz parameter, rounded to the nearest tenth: -0.6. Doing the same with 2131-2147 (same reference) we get -0.3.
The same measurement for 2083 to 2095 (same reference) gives -0.6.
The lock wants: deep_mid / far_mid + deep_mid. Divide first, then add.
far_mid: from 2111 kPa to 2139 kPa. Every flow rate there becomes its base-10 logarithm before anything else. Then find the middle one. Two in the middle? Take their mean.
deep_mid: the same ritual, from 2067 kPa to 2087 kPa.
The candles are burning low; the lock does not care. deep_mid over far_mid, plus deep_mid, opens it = 2.04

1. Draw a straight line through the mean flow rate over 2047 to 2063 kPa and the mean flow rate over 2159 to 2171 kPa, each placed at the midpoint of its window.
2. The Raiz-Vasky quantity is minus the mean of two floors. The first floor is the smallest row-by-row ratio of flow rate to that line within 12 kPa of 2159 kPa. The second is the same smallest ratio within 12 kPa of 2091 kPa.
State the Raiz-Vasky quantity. -0.95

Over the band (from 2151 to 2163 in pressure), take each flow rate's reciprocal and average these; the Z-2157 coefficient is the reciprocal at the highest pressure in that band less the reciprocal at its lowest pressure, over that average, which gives -0.046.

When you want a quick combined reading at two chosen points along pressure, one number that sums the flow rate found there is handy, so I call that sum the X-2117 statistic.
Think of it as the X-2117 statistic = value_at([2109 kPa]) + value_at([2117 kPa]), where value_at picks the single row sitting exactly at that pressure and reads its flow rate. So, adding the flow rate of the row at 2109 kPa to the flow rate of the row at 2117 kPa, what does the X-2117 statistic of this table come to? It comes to 29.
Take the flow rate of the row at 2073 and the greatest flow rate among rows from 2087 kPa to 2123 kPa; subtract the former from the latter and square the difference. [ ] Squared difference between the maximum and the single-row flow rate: 5.5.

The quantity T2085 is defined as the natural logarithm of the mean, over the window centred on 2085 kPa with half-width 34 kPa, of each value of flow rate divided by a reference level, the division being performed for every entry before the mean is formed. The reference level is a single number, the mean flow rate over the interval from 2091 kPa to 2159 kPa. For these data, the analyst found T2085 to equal -0.053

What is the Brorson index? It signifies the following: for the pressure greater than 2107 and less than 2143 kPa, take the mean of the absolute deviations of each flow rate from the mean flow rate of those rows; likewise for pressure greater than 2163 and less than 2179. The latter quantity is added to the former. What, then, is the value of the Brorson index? 0.87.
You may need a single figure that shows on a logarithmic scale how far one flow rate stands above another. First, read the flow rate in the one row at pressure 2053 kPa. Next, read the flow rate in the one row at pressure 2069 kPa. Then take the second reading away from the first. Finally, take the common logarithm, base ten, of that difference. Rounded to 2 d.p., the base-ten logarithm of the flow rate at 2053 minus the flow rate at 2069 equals -0.21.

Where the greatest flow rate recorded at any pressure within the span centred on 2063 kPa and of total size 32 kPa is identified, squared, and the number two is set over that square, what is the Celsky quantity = 0.0127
